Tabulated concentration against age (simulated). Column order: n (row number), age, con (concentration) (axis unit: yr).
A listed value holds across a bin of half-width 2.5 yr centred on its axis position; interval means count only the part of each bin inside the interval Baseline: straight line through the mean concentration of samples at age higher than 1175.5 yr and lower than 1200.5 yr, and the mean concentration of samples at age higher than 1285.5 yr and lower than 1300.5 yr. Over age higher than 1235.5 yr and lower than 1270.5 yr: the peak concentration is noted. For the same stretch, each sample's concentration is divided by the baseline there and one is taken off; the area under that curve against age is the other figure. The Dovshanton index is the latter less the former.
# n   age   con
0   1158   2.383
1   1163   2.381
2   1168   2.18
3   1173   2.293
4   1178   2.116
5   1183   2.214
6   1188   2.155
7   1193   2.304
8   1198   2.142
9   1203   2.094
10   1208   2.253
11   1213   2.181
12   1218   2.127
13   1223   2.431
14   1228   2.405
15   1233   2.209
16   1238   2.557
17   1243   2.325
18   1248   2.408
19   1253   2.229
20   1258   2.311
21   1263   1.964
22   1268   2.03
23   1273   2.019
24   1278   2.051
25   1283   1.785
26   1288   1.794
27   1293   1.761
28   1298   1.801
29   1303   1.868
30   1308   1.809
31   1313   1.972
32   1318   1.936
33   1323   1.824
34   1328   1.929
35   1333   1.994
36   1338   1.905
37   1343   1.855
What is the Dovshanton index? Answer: 3.2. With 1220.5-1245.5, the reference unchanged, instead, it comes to 2.1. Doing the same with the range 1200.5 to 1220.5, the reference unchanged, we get -1.6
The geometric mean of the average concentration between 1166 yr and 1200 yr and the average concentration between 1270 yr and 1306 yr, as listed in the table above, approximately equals 2.03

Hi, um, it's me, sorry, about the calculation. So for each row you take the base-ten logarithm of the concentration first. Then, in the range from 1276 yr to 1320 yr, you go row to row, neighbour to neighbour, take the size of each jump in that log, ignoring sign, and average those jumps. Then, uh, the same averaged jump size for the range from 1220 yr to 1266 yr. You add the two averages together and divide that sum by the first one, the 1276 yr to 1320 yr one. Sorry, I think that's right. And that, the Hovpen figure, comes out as 2.81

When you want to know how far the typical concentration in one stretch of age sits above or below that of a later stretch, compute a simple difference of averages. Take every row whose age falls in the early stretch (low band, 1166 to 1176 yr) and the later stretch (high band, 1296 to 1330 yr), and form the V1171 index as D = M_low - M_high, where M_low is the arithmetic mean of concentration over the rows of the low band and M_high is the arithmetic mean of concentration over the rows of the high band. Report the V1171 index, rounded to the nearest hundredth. 0.36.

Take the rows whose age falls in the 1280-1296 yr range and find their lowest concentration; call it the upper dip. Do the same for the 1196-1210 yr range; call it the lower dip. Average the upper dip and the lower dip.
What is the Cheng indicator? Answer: 1.93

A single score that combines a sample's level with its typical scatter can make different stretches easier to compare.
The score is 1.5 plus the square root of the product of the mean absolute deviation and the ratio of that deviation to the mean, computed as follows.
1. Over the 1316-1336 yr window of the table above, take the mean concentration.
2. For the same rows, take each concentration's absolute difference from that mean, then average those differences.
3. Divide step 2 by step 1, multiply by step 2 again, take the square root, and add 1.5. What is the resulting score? 1.53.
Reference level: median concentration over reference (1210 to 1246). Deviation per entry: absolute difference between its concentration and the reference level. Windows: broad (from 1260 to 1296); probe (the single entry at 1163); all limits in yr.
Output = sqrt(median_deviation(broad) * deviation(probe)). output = 0.14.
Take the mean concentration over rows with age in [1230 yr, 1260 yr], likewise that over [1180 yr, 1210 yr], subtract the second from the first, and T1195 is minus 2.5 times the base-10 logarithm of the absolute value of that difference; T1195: 2.1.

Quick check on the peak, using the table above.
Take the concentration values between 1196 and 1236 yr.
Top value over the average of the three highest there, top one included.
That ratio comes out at 1.03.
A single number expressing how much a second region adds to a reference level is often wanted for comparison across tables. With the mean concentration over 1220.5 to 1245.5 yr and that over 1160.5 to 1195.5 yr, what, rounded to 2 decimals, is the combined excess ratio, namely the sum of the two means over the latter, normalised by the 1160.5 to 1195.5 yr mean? 2.07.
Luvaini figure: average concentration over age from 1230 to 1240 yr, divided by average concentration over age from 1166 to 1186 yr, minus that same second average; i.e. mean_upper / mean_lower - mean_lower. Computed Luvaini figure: -1.12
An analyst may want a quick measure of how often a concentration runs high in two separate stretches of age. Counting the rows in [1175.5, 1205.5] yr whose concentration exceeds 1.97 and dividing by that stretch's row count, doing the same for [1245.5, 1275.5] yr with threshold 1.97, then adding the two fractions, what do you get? 1.83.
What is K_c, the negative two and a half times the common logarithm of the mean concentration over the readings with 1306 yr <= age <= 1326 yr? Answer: -0.69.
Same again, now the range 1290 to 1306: -0.64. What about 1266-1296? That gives -0.70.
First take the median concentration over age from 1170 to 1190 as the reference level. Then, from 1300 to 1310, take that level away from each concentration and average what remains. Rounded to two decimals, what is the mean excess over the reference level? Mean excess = -0.35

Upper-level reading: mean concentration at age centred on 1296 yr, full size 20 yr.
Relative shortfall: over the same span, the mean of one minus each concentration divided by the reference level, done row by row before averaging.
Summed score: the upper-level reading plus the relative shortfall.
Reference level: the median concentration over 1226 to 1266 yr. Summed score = 2.03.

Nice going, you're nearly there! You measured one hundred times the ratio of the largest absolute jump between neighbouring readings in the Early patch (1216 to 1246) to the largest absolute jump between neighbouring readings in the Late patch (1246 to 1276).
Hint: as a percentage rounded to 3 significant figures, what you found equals 100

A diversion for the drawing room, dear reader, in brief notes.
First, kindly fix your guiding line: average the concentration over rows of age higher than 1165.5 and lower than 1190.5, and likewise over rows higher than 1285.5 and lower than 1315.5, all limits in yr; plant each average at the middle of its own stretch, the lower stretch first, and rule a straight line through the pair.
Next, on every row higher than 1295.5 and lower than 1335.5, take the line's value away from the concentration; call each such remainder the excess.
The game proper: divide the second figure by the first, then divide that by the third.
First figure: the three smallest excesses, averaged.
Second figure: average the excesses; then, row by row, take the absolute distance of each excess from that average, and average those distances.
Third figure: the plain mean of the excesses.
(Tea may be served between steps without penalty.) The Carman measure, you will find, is -997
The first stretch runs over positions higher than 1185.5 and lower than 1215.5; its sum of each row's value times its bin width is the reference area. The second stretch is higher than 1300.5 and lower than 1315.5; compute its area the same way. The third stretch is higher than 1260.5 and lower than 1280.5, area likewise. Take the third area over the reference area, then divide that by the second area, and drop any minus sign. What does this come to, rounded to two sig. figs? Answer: 0.022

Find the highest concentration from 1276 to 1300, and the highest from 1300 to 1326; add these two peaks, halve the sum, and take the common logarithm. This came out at 0.304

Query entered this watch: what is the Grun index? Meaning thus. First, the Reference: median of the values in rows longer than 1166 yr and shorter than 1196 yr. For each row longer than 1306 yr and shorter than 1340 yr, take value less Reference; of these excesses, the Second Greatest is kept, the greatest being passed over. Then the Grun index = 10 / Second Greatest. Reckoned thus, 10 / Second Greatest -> -44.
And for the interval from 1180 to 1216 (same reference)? 179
